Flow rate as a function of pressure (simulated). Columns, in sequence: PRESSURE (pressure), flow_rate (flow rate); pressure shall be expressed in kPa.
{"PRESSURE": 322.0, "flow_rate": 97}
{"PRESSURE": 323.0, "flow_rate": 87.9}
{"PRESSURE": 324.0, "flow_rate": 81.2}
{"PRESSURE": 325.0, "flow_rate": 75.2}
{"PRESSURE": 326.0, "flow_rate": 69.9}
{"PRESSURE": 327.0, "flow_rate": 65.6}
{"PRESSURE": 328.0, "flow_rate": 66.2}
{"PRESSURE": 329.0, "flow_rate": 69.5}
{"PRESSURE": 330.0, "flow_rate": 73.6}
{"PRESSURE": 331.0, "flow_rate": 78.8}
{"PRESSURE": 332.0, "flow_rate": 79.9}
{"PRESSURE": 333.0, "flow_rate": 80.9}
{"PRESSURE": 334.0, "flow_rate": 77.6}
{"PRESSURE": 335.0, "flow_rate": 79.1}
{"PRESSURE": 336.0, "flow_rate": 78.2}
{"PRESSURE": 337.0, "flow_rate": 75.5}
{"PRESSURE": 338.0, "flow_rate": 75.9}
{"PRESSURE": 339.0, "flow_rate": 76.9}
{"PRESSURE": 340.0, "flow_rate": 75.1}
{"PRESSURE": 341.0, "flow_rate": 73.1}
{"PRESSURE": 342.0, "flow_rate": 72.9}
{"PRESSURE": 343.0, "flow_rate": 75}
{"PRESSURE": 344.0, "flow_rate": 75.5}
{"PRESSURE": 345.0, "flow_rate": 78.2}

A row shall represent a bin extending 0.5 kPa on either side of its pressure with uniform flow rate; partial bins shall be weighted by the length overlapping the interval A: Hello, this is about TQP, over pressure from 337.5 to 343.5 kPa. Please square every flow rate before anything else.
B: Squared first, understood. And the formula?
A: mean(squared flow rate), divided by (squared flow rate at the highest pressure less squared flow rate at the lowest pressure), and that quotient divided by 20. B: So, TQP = -2.1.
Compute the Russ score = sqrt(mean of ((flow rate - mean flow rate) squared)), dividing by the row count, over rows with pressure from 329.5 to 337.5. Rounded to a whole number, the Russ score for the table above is 2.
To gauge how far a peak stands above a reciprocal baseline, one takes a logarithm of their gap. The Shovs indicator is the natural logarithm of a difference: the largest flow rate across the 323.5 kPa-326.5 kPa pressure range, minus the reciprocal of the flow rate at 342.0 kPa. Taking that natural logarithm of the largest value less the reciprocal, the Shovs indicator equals 4.40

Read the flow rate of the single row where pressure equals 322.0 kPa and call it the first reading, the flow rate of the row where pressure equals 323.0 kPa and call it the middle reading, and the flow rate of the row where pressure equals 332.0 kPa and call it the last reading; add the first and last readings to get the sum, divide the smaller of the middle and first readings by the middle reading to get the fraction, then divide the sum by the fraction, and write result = 177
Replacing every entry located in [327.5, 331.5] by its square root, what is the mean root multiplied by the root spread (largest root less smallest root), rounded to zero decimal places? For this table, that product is 6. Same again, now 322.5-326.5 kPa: 9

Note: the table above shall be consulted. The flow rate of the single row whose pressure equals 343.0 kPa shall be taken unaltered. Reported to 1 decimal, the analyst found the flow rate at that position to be 75.0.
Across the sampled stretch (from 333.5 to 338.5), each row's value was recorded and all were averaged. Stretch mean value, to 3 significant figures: 77.3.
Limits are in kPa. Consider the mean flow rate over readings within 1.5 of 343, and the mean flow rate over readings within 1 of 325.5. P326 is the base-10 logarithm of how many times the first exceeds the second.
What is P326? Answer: 0.011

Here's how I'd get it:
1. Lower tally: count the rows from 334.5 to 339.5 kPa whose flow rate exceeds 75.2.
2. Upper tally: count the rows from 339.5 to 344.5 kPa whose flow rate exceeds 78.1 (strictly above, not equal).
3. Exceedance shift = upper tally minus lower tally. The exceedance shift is -5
